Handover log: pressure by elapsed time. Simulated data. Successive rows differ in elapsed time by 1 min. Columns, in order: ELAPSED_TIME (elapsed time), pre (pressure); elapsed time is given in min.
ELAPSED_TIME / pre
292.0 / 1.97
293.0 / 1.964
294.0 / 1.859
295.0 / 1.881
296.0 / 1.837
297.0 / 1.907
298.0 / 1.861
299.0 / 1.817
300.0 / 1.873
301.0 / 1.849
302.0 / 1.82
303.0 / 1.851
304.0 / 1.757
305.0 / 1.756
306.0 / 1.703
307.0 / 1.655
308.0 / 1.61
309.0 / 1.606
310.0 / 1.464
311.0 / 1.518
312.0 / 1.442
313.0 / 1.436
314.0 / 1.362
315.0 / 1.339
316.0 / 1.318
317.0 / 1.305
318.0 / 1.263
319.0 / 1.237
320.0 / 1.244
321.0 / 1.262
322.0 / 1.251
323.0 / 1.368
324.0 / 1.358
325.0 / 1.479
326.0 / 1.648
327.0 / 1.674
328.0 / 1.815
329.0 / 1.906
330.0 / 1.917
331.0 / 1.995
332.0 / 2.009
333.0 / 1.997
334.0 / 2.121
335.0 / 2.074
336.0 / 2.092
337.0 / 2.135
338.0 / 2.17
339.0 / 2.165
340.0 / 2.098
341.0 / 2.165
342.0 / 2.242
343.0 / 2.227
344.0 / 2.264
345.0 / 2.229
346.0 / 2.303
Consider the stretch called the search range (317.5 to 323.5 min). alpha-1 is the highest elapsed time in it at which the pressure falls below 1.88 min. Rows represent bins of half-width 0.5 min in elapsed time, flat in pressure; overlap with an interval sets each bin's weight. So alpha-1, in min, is 323.0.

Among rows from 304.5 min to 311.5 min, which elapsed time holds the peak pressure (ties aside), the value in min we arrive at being 305.0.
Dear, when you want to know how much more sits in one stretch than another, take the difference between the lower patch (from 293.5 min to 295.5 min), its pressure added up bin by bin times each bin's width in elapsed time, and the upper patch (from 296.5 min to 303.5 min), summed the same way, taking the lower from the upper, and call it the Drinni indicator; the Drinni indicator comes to 9.2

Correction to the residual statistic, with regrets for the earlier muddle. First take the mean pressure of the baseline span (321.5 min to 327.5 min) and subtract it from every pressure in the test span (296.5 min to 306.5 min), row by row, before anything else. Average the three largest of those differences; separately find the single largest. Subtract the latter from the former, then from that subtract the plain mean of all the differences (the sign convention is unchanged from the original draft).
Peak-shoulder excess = -0.38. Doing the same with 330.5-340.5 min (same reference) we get -0.64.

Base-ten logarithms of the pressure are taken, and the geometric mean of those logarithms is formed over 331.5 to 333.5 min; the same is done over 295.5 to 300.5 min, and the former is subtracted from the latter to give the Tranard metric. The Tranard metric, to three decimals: -0.033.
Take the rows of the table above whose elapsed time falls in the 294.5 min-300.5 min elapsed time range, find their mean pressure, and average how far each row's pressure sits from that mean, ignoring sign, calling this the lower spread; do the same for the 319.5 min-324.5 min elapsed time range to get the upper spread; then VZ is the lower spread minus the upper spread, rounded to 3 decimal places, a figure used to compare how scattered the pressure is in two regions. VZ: -0.029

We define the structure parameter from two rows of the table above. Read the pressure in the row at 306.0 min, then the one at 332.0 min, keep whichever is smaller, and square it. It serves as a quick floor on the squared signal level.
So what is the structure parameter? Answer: 2.9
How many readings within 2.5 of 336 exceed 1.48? 5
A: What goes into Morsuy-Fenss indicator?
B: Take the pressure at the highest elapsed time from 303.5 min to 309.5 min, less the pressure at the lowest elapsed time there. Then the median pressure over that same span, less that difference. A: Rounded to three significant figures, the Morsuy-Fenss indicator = 1.83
